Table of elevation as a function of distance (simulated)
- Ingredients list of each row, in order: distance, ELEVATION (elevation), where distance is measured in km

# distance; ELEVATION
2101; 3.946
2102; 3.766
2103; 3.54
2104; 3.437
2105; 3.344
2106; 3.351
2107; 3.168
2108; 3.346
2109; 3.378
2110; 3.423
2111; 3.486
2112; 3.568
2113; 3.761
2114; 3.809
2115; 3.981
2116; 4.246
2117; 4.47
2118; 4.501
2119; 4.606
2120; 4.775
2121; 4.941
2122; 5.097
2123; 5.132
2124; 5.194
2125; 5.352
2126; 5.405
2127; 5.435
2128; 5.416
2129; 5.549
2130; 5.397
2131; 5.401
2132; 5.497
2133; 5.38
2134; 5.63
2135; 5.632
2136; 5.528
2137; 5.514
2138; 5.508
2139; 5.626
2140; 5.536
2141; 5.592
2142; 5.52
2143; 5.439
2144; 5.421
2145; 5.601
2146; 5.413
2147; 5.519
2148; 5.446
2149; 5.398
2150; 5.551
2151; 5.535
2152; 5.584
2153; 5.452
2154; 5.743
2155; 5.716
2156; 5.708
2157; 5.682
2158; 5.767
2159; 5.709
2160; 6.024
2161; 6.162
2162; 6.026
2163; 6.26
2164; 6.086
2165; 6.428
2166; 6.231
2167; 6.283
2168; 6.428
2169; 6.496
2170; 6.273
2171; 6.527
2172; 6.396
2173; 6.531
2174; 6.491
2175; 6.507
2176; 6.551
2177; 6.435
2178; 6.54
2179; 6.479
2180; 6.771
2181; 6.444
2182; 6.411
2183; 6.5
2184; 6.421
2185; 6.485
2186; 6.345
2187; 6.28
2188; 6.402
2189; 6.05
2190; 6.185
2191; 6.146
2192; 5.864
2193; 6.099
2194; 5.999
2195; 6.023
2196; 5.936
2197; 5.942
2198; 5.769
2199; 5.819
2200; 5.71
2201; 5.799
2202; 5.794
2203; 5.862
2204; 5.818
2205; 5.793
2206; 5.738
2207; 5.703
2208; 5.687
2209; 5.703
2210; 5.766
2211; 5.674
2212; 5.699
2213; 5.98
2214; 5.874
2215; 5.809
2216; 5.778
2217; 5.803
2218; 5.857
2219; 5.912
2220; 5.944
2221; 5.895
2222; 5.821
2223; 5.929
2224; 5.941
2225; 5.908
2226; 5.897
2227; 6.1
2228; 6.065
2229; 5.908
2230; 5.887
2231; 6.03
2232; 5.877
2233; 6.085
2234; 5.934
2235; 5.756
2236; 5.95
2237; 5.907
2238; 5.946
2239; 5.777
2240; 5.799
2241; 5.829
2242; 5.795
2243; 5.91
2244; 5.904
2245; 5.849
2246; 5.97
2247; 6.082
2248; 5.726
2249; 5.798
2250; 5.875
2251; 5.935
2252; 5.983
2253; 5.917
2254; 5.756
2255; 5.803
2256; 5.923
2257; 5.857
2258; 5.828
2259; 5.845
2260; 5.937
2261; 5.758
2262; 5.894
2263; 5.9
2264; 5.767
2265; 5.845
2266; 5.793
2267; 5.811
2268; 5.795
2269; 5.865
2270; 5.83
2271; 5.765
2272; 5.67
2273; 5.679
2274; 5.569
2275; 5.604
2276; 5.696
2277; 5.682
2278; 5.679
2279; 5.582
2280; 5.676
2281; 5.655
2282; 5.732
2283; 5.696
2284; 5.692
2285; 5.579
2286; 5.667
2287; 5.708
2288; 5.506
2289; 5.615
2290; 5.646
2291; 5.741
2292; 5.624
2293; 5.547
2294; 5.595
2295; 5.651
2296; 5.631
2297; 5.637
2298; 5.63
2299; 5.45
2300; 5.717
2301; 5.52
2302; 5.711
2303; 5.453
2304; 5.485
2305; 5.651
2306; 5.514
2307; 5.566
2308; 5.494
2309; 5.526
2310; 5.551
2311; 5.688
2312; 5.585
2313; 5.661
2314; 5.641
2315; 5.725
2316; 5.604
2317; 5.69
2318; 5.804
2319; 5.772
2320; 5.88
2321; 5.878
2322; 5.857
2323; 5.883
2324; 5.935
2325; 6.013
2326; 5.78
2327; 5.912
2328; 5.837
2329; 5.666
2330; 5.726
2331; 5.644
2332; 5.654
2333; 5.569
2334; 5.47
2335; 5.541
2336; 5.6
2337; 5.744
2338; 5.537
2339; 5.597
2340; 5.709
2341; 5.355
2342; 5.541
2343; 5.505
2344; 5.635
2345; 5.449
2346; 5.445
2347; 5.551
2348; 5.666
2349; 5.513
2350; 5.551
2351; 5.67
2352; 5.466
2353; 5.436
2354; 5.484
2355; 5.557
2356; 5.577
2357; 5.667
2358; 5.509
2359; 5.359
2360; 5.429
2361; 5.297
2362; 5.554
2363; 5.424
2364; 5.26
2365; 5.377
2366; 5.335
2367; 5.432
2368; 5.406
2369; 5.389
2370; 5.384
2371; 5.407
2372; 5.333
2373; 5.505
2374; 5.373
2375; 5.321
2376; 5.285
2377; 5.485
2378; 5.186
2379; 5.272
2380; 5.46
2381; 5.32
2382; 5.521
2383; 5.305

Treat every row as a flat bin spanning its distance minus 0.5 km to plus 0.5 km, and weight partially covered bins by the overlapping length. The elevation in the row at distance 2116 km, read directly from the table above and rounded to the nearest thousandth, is 4.246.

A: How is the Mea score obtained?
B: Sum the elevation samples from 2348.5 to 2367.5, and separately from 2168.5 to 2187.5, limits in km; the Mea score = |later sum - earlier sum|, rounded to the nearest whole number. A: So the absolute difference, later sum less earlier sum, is 19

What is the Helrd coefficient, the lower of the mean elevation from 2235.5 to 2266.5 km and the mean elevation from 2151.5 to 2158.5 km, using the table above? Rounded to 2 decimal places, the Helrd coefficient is 5.66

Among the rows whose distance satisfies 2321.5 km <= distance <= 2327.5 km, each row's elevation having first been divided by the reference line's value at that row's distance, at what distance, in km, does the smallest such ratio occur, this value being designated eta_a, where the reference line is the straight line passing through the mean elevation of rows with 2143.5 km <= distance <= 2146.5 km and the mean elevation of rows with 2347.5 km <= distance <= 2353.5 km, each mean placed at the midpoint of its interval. 2326 km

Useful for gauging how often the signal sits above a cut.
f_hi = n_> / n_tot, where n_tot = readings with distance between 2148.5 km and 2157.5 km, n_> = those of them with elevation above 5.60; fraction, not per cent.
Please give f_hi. 0.4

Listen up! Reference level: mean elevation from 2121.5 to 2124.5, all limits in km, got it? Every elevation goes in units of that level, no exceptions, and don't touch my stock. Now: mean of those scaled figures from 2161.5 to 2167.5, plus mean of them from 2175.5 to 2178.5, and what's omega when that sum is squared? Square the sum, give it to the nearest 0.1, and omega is 6.1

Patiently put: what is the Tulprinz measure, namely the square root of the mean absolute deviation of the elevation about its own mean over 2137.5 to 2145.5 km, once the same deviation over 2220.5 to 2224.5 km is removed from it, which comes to 0.14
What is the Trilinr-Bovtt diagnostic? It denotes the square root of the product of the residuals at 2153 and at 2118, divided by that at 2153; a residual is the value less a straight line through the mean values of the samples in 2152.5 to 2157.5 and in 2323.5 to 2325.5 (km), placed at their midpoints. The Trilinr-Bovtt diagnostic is -2.3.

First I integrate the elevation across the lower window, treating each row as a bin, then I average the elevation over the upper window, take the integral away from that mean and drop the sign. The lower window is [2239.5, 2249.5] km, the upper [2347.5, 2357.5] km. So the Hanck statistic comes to 53.1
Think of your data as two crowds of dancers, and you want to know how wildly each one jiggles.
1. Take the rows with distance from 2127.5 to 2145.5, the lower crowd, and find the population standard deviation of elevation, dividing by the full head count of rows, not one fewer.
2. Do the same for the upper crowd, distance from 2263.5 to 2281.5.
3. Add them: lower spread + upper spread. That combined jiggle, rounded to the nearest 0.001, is 0.172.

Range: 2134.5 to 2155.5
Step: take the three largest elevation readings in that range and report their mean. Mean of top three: 5.70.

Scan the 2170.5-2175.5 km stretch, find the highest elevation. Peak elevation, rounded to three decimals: 6.531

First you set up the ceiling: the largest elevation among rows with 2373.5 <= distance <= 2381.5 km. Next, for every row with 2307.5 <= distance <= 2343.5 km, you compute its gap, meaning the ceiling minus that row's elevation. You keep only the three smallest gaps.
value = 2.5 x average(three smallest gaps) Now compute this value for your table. -1.2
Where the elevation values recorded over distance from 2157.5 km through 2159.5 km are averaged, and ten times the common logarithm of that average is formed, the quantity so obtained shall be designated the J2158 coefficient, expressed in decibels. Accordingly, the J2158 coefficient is 7.6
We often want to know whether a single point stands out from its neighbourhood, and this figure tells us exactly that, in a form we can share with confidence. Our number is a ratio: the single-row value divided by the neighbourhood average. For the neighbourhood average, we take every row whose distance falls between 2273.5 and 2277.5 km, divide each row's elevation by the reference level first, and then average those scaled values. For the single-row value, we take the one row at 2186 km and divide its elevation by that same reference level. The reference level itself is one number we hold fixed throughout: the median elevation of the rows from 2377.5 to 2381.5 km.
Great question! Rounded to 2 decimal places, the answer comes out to 1.13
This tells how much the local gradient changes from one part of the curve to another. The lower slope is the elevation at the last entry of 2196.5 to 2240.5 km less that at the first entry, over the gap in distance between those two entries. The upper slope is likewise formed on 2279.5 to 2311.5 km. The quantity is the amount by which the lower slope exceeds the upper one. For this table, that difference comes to -0.0037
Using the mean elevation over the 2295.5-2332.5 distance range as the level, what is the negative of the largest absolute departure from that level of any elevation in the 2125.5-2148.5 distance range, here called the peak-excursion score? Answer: -0.31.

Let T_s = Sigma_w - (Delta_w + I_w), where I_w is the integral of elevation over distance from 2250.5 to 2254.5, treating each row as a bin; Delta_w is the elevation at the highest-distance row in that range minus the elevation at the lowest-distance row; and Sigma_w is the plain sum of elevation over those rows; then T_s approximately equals 0.18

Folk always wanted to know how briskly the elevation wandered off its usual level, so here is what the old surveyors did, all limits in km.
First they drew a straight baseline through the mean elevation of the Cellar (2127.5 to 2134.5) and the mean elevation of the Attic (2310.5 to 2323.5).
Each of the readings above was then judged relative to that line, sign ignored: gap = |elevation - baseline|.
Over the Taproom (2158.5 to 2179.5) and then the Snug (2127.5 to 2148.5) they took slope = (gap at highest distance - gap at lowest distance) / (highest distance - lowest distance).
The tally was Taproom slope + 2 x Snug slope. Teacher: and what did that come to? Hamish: 0.037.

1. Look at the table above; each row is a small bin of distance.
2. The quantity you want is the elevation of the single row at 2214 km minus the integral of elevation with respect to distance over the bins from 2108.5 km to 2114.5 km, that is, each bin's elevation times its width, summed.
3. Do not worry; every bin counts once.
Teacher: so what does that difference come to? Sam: -15.6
